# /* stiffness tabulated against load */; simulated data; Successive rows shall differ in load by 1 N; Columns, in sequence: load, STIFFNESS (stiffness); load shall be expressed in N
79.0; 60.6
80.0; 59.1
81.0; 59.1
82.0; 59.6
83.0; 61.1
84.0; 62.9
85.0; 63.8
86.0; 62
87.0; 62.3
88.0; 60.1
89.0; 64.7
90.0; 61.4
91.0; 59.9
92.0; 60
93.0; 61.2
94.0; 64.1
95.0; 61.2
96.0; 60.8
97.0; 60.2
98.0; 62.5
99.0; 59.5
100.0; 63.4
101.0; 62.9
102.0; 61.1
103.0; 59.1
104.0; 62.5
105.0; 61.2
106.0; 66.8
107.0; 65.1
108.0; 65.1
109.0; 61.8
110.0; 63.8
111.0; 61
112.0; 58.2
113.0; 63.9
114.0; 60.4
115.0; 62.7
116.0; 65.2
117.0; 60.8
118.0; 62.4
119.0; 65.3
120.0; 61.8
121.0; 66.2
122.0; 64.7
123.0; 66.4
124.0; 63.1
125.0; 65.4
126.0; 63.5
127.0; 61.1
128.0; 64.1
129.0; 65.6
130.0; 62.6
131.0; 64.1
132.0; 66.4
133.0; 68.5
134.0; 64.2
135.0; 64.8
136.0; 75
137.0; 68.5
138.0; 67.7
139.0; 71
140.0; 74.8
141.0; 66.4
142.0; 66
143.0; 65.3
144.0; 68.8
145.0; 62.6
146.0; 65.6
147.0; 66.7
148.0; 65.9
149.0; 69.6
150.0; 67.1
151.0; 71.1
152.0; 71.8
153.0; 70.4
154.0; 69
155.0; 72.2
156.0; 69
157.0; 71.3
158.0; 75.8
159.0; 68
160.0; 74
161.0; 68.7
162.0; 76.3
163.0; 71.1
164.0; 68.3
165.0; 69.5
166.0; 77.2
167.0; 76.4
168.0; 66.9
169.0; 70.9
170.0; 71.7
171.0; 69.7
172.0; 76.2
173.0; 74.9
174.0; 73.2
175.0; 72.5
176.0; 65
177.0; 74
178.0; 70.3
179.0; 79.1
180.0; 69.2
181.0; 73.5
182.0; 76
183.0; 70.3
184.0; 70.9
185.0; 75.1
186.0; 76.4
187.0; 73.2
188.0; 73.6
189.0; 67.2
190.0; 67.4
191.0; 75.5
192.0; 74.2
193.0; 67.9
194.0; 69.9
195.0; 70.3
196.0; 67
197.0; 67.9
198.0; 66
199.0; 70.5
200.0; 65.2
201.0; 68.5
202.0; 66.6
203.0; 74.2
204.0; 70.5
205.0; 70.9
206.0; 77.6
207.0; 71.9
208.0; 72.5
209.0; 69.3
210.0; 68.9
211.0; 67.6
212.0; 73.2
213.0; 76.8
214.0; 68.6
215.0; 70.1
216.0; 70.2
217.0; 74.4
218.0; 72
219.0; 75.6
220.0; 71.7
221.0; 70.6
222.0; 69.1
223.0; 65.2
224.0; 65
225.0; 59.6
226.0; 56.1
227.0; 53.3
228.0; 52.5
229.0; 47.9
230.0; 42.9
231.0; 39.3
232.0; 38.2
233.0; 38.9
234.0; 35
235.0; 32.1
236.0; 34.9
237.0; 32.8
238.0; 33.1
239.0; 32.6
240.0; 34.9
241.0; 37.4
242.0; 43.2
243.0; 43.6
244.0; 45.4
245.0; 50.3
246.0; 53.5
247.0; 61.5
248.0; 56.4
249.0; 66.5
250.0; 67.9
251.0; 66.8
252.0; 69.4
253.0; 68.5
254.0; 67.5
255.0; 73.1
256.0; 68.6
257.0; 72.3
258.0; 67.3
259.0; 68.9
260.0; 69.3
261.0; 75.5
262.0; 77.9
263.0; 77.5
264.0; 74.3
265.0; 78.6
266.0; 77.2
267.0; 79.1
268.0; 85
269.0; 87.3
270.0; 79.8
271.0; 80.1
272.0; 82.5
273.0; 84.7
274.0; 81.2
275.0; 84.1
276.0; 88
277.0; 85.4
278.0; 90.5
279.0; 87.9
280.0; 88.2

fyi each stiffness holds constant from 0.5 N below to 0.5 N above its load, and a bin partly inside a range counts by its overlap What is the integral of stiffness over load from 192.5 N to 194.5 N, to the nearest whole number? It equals 138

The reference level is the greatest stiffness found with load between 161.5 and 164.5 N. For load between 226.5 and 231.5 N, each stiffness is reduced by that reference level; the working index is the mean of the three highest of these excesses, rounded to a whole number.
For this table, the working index -25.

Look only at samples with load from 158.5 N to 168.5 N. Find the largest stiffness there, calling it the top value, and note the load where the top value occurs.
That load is 166.0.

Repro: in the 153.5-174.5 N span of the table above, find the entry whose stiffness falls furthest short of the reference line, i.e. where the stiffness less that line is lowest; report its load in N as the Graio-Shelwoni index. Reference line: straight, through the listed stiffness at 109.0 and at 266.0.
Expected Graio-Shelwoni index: 168.0 N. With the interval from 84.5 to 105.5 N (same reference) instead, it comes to 103.0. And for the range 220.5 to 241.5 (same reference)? 235.0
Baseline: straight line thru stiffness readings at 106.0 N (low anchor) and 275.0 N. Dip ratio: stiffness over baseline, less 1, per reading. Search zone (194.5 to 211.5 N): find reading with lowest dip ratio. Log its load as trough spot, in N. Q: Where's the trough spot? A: 200.0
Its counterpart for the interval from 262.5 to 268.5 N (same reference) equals 264.0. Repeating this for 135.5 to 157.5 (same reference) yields 145.0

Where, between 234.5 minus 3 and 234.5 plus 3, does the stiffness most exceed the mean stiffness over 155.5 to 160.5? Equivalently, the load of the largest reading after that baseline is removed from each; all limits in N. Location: 233.0 N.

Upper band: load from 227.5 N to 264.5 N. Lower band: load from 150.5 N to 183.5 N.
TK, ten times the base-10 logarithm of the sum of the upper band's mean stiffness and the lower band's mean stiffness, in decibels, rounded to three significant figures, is 21.0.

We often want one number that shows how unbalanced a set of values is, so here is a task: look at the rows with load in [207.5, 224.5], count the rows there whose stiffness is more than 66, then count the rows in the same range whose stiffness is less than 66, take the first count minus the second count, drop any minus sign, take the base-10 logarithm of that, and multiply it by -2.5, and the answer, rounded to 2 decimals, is -2.78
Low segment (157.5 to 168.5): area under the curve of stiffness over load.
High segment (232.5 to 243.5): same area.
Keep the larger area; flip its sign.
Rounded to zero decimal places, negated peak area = -792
